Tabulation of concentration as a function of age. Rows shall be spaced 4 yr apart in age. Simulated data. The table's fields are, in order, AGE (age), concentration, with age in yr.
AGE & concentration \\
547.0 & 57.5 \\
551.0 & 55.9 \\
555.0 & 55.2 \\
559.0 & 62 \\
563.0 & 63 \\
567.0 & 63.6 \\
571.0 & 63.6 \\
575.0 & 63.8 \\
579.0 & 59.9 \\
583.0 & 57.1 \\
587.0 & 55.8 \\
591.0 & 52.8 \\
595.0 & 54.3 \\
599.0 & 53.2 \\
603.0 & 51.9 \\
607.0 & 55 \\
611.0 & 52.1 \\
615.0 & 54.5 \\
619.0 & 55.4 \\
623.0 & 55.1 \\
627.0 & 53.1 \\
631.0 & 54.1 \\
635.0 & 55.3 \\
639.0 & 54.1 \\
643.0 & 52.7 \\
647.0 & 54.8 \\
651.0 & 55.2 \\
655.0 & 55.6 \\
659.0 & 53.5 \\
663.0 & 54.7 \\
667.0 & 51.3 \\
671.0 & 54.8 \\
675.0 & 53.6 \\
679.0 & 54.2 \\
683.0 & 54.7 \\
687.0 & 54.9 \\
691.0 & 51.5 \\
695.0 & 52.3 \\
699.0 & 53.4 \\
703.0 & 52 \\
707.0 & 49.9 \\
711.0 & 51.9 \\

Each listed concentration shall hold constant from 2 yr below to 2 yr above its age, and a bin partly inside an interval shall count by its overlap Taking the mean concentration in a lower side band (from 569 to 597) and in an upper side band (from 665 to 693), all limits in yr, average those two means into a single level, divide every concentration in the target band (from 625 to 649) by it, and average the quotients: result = 0.967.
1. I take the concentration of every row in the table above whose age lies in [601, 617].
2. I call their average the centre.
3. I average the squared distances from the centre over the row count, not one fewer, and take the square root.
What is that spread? 1.4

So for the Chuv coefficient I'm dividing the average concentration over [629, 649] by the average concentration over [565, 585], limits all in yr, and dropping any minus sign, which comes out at 0.88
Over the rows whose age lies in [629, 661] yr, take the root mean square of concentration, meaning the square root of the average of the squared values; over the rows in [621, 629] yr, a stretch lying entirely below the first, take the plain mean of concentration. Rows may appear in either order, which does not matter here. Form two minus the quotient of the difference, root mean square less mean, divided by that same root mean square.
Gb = 1.99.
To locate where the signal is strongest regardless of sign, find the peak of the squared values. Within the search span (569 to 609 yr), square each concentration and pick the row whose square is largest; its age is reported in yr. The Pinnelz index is 575.0 yr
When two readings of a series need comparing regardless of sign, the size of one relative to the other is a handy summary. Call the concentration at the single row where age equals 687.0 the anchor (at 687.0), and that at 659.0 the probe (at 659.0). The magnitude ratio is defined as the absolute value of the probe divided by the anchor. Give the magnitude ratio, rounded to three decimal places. 0.974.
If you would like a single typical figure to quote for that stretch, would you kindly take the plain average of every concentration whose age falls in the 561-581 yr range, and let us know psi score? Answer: 62.8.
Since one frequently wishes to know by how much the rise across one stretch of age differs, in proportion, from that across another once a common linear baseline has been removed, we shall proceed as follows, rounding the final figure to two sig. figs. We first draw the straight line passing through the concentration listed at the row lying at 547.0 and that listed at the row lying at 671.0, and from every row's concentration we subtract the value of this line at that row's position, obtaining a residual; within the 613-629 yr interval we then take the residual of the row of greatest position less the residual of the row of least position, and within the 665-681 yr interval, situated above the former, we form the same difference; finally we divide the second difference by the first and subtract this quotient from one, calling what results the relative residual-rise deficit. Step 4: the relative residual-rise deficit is 3.8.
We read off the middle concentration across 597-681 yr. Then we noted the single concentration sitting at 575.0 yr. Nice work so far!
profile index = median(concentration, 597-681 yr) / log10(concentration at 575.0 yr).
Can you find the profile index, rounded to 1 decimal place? 30.0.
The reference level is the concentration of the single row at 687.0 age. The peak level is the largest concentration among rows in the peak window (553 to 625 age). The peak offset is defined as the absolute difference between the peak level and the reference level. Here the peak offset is 8.9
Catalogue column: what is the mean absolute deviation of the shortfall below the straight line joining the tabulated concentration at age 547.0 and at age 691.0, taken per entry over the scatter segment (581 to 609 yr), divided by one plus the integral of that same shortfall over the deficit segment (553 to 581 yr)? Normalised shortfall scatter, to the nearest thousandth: -0.010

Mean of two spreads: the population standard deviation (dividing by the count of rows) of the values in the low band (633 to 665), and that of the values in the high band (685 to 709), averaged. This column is 1.24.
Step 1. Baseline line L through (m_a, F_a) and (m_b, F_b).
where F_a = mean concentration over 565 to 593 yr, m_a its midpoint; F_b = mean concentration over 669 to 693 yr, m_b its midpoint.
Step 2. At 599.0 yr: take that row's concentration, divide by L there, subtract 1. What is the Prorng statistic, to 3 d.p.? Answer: -0.089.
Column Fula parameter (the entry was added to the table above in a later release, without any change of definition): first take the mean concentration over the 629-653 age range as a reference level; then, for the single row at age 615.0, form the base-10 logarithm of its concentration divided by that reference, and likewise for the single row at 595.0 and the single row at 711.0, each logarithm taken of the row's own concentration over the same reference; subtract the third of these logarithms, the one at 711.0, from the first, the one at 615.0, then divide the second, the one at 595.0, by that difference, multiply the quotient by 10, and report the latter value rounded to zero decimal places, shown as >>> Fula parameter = 0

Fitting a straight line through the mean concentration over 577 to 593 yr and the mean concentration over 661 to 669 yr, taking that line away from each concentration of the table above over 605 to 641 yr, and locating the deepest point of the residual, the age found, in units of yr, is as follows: 611.0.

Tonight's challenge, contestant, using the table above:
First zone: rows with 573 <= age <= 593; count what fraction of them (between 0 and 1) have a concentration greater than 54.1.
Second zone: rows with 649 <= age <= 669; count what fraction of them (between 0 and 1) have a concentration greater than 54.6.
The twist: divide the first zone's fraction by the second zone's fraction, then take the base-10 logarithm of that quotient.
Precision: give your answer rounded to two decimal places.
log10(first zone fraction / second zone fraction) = 0.12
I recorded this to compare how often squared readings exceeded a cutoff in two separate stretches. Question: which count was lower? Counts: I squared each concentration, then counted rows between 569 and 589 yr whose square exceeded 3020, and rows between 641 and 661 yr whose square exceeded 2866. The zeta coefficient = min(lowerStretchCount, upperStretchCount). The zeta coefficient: 3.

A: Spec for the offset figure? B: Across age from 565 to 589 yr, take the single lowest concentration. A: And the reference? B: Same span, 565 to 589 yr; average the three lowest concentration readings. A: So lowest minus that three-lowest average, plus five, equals 3.20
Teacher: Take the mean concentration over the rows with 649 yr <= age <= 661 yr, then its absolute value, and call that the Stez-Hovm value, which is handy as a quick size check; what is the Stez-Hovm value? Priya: 54.8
